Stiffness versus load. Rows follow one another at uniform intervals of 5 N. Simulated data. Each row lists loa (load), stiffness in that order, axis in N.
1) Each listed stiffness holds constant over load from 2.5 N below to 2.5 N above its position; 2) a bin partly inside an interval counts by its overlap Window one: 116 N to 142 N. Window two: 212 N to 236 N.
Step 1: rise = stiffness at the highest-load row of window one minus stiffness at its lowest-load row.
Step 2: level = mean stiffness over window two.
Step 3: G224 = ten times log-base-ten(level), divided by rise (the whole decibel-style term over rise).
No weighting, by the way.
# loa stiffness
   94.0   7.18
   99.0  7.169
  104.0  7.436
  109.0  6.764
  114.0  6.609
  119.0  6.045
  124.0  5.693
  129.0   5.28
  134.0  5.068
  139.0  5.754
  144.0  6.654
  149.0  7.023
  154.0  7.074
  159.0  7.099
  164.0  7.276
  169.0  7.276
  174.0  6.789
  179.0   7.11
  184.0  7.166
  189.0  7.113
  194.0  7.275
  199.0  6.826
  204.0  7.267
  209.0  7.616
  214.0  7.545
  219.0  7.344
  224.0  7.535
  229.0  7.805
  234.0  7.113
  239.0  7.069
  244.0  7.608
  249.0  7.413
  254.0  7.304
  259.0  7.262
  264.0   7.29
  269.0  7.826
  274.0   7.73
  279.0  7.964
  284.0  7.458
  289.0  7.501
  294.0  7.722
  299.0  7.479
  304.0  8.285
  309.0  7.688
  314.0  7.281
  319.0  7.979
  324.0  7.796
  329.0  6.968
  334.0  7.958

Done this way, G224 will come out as -30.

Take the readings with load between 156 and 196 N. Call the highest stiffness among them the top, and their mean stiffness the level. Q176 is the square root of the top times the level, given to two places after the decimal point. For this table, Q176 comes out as 7.21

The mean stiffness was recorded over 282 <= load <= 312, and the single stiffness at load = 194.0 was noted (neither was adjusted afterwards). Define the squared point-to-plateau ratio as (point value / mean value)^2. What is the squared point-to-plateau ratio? 0.90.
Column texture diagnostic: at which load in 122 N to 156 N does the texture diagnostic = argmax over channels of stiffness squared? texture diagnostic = 154.0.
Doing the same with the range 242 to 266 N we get 244.0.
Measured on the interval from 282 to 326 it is 304.0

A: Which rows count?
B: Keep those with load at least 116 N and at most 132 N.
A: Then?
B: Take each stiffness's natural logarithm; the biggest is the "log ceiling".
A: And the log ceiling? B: 1.80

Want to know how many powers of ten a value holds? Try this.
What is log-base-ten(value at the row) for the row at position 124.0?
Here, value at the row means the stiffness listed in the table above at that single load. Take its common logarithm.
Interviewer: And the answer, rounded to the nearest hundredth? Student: 0.76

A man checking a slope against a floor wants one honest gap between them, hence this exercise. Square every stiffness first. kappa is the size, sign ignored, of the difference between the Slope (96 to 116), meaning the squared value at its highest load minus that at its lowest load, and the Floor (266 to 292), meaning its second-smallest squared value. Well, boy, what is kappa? 64.0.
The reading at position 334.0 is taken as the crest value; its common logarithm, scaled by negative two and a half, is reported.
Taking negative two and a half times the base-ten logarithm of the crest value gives -2.25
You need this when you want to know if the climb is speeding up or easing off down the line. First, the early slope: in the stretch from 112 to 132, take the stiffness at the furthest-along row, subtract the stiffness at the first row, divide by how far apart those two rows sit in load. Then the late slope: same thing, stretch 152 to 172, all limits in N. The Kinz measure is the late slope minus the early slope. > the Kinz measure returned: 0.10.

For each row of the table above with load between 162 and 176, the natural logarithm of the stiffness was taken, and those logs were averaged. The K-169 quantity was 1.96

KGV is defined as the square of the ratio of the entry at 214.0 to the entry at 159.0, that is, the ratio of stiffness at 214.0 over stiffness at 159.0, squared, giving 1.13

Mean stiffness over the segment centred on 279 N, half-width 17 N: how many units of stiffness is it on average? 7.6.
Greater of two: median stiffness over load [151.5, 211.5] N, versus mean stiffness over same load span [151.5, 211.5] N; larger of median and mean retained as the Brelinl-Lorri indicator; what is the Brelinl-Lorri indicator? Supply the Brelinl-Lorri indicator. 7.2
